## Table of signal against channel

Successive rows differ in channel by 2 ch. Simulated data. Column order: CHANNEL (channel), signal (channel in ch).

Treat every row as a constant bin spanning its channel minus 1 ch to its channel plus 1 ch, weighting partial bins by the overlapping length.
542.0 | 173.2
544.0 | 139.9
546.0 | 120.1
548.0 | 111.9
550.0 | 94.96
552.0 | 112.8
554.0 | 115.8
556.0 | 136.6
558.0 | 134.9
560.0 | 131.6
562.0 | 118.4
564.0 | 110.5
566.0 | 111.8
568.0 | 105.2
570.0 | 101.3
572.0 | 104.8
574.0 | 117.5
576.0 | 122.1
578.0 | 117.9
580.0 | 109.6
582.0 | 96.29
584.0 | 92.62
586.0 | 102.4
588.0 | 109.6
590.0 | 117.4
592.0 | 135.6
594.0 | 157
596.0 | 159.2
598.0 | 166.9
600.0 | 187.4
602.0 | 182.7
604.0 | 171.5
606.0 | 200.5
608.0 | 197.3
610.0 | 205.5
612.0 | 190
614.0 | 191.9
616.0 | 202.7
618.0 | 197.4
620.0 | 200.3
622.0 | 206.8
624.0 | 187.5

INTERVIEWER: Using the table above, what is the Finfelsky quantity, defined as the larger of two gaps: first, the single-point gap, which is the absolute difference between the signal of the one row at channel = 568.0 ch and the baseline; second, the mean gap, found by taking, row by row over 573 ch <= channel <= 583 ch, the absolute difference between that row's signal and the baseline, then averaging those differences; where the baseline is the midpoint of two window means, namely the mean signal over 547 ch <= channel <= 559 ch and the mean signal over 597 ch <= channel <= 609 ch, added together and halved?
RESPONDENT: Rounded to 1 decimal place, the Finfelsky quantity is 45.9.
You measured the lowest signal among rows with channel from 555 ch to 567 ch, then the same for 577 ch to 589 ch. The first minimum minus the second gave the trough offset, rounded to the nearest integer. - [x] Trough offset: 18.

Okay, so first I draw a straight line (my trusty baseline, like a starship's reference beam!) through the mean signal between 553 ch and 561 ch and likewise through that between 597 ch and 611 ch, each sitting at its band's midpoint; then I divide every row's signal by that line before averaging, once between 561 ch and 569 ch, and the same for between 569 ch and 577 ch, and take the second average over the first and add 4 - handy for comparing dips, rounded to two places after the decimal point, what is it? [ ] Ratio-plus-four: 4.93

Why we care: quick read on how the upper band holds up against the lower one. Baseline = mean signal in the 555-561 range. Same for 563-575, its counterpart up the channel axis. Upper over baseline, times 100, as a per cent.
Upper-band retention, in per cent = 81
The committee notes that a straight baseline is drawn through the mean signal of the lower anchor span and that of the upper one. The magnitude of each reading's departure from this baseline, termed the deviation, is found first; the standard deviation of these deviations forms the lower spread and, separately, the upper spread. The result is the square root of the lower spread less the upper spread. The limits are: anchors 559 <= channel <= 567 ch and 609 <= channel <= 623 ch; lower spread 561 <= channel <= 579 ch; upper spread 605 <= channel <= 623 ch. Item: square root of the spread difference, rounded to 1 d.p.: 1.7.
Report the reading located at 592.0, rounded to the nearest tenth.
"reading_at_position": 135.6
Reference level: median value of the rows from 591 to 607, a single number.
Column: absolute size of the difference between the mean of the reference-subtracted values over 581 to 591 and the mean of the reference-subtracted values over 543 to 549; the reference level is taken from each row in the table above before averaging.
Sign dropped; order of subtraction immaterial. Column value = 20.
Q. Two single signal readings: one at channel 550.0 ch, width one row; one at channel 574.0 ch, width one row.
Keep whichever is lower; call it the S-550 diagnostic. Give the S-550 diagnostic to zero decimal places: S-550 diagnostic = 95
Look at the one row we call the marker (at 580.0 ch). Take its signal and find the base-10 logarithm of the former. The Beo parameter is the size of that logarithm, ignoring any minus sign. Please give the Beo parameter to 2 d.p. 2.04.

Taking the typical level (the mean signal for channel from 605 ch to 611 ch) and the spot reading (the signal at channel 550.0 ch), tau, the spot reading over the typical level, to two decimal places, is 0.47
